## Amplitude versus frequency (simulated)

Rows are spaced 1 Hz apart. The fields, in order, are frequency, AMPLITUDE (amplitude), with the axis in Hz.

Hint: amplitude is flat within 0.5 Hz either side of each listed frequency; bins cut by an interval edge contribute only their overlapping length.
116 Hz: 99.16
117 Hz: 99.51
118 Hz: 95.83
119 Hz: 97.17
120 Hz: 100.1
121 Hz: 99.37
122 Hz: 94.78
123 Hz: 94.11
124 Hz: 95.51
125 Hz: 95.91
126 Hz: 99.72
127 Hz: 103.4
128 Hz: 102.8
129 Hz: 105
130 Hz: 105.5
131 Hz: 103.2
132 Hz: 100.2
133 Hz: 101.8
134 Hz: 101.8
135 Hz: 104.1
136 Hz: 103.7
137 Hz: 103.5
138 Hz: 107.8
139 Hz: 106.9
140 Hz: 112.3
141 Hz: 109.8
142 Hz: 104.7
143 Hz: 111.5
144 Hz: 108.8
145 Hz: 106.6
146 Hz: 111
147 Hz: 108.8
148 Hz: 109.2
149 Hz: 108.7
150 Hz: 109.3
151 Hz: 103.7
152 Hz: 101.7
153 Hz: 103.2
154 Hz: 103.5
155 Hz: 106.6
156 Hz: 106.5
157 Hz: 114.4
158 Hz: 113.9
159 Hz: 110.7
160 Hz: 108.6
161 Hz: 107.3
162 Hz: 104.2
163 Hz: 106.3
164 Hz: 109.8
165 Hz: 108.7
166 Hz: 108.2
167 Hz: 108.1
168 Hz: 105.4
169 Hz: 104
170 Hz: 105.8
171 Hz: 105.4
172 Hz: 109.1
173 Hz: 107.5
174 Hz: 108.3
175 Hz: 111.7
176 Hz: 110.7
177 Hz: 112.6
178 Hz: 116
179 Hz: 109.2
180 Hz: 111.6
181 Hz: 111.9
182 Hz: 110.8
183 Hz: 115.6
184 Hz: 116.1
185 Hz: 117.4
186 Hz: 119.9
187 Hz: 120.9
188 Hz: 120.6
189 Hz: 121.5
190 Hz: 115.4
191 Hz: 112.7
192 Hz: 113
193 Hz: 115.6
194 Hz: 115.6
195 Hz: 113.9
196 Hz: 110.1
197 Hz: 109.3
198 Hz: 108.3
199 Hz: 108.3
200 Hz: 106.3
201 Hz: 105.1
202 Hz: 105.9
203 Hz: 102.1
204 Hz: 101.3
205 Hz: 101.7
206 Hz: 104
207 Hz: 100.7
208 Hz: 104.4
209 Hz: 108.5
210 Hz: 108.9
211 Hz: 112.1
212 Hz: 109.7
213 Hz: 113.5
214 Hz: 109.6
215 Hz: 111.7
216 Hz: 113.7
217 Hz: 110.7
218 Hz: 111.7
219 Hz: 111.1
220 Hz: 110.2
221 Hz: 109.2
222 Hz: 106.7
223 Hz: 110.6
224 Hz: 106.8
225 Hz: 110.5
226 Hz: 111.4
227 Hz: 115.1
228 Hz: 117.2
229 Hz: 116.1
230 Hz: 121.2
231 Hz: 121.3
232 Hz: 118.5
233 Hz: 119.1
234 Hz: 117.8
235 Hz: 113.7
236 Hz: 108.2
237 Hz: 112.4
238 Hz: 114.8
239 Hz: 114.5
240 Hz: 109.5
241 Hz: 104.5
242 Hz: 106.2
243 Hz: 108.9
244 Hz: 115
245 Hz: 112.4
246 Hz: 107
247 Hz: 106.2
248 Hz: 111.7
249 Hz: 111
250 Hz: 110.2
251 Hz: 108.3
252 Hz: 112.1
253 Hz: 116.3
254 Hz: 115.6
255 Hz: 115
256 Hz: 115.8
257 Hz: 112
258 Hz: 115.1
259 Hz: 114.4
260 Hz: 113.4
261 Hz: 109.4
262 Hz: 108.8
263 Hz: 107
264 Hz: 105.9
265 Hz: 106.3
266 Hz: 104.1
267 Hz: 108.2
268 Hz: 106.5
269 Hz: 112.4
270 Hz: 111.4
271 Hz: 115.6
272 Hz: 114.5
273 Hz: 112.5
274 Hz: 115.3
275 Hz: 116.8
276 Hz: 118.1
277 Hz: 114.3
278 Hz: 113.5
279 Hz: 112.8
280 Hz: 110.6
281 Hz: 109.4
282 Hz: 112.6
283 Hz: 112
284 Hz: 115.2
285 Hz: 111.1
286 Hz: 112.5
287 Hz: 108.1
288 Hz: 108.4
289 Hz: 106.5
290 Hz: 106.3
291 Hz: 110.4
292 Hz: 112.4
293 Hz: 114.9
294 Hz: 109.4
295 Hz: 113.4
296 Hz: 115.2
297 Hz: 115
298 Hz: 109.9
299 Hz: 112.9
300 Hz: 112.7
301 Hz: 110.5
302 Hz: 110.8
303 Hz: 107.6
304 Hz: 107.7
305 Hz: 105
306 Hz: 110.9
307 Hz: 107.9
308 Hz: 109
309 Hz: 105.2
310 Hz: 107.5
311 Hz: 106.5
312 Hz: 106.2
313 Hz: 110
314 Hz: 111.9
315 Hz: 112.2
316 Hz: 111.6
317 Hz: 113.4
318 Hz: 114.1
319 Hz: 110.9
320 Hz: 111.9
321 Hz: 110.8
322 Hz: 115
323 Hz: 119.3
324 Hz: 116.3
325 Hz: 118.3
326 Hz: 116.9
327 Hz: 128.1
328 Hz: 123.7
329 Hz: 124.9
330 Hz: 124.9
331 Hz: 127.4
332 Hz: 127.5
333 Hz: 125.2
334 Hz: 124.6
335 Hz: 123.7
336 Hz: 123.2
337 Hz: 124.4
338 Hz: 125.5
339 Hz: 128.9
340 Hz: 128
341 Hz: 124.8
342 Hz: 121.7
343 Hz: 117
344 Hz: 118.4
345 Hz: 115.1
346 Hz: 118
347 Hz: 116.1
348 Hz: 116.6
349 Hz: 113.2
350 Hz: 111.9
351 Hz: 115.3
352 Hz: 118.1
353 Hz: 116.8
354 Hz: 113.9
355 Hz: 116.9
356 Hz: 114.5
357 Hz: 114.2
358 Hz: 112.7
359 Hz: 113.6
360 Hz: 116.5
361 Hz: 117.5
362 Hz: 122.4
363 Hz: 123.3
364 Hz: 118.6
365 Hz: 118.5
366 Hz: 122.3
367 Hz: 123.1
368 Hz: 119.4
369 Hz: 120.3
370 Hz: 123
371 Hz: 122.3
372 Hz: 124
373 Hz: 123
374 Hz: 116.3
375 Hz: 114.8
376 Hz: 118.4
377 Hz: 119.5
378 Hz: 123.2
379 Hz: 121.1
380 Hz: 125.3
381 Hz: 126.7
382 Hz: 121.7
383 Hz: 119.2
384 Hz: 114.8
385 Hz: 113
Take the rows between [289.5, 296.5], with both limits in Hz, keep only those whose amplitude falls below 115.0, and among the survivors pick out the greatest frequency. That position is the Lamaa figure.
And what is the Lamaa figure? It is 295 Hz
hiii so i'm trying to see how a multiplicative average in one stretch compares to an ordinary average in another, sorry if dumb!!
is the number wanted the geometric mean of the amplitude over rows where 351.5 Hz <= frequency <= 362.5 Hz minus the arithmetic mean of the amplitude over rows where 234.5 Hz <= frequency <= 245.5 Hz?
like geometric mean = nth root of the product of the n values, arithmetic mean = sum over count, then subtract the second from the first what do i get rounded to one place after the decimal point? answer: 5.2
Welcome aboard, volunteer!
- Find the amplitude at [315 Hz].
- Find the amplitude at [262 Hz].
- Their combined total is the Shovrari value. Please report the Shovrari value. 221.0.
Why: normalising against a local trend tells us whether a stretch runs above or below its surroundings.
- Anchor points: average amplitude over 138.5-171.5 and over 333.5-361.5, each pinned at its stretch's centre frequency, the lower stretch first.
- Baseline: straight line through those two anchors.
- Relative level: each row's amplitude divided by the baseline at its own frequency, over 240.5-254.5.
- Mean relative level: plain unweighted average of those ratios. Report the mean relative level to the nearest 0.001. 0.977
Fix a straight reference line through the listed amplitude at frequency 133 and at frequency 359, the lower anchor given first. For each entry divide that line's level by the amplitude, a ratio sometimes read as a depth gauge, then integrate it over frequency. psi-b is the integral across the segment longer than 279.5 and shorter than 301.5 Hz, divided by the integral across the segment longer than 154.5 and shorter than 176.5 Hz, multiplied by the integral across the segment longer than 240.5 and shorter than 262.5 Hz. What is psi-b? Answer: 22.1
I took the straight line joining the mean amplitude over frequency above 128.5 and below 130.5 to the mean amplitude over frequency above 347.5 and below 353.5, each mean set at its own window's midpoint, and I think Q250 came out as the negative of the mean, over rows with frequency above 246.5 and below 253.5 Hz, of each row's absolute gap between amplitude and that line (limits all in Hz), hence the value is -2.2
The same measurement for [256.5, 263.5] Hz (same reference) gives -2.7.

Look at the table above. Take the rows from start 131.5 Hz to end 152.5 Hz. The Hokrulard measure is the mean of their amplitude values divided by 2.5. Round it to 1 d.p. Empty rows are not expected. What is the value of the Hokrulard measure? 42.6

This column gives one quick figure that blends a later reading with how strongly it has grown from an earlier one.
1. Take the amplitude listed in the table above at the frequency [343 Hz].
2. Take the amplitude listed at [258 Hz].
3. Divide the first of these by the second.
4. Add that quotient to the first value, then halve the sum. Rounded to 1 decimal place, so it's 59.0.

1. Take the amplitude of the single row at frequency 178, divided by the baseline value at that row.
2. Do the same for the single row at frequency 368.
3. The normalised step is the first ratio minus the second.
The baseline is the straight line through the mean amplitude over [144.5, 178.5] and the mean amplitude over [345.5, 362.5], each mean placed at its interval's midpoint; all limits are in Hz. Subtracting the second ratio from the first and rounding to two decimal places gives 0.04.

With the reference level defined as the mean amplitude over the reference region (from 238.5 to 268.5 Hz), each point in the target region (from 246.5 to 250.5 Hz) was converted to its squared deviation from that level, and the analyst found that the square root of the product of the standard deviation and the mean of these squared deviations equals 6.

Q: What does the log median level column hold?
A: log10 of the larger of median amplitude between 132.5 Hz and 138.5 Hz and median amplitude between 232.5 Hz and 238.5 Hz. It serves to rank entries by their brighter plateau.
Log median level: 2.06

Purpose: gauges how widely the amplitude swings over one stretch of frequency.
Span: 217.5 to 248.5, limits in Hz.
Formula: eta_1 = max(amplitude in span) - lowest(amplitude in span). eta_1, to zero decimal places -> 17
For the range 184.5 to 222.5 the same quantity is 21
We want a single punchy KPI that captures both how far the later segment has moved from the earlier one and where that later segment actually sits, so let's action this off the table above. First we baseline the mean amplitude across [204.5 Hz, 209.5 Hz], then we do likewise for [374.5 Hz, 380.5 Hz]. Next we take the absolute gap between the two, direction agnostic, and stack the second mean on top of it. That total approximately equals 137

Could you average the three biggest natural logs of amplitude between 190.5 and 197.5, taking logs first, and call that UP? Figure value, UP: 4.75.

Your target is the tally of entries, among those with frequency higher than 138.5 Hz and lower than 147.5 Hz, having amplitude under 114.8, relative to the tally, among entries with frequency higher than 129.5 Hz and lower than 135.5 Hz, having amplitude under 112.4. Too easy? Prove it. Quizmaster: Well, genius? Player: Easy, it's 1.5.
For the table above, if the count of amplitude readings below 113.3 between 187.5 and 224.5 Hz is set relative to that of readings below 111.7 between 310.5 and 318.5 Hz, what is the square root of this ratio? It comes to 2.7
